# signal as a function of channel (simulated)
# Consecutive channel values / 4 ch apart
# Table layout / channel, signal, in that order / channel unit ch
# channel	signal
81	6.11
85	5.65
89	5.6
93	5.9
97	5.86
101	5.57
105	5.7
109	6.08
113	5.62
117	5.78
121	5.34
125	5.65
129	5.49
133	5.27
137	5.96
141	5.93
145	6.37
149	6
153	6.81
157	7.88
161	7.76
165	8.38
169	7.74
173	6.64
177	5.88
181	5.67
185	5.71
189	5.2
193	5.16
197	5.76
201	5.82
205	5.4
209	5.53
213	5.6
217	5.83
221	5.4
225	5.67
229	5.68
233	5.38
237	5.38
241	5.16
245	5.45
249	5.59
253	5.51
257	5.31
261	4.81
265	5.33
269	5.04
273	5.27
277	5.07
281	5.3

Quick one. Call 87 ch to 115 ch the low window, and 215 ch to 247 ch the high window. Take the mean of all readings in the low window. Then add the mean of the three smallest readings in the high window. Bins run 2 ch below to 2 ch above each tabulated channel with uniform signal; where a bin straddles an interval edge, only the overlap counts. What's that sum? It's 11.1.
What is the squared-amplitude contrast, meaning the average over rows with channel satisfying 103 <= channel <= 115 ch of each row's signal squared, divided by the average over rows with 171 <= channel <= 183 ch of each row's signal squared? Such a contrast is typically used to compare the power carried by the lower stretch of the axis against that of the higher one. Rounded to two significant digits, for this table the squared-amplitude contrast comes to 0.91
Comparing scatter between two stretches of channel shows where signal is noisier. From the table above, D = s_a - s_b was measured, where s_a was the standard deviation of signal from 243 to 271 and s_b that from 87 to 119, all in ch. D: 0.1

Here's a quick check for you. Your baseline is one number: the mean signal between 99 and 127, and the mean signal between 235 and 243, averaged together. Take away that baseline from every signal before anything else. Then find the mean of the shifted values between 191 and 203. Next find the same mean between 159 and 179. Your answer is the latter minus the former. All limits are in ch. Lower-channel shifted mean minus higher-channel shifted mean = 1.7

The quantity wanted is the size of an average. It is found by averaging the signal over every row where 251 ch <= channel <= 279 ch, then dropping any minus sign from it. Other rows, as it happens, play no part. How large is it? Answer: 5.2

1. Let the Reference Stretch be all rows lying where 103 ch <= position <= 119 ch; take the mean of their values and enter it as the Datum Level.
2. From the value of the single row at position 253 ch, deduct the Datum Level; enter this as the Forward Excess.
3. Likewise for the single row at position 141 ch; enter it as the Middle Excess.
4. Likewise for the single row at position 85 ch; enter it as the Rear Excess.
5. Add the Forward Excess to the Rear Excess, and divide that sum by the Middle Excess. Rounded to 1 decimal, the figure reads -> -3.2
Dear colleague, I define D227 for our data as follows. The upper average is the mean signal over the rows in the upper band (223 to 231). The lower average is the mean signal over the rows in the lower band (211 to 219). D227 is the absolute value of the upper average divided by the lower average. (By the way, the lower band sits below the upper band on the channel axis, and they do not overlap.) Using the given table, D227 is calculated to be 0.99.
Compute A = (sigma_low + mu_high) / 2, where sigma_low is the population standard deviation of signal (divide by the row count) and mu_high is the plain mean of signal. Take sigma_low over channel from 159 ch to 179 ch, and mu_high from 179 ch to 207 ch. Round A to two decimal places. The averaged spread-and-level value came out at 3.21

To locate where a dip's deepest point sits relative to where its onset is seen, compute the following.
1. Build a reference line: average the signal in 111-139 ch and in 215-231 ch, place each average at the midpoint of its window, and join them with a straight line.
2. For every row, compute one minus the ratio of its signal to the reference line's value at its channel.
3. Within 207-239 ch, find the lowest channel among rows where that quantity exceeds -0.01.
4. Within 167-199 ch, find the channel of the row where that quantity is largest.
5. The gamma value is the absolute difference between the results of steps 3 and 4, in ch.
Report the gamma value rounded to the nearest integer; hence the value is 16 ch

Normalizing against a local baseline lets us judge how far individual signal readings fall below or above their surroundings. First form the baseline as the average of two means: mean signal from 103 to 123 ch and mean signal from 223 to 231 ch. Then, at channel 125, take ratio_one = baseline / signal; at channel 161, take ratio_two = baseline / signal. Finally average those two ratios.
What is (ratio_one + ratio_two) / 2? 0.87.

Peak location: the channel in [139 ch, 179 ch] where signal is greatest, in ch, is 165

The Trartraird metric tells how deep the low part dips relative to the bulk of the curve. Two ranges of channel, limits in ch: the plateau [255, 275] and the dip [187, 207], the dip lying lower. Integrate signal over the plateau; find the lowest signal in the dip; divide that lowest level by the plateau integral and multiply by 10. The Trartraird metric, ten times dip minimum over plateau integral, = 0.50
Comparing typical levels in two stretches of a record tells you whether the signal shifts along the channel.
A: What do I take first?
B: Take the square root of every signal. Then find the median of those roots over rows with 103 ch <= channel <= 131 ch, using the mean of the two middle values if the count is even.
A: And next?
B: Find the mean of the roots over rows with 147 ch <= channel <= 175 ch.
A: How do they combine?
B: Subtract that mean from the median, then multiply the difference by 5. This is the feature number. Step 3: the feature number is -1.6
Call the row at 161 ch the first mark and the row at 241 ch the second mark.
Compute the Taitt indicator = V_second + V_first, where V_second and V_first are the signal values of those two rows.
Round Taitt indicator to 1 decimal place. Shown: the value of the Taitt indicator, 12.9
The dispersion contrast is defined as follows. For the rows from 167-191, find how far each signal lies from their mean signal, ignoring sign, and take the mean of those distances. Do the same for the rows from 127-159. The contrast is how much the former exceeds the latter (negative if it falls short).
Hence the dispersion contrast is 0.10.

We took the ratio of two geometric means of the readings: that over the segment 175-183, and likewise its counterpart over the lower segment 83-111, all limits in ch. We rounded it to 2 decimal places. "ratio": 1.00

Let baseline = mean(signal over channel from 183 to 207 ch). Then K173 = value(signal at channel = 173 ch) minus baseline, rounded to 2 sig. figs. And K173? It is 1.1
